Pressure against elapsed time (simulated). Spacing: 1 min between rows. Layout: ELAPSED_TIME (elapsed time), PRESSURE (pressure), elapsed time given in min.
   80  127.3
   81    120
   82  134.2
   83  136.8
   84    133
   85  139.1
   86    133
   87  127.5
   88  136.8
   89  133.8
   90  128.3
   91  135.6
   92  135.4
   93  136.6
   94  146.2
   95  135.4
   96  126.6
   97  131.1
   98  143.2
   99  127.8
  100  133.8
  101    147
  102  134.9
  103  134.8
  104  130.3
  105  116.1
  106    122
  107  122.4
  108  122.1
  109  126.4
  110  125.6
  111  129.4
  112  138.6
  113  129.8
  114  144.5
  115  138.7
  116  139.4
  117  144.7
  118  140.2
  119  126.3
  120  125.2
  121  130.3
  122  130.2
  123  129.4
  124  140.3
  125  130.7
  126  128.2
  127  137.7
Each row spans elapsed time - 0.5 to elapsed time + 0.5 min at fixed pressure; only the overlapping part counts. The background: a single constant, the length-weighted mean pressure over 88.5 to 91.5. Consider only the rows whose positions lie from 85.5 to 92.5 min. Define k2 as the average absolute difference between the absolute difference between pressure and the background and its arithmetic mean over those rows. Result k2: 1.3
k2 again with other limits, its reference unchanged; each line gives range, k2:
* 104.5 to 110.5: 2.4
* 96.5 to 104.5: 3.8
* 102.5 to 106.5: 5.6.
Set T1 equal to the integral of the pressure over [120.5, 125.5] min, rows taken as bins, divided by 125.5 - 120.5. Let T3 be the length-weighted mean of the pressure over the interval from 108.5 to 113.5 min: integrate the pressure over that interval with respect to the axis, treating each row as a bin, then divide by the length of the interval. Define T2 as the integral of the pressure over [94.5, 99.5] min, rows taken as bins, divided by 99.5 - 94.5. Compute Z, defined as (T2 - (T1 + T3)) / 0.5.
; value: -259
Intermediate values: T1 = 132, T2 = 133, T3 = 130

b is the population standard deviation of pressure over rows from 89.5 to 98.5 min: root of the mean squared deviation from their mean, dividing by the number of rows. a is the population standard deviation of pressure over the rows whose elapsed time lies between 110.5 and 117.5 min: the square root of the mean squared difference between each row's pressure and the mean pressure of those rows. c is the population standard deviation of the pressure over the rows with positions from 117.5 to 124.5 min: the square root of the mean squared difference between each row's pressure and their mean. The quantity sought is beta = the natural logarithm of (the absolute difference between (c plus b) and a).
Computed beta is 1.786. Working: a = 5.74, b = 6.0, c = 5.7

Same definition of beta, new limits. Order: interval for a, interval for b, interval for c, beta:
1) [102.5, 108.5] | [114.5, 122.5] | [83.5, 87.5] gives 1.556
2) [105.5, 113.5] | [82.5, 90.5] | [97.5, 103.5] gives 1.595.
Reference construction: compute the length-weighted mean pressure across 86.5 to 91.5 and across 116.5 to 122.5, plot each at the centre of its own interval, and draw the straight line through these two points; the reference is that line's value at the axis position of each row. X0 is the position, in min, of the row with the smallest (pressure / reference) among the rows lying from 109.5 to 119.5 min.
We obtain 110 min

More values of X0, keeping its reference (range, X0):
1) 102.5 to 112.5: 105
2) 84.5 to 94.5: 87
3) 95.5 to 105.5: 105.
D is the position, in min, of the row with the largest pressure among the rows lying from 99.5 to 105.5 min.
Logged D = 101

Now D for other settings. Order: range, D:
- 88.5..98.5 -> 94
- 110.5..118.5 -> 117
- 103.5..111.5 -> 104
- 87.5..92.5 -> 88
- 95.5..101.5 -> 101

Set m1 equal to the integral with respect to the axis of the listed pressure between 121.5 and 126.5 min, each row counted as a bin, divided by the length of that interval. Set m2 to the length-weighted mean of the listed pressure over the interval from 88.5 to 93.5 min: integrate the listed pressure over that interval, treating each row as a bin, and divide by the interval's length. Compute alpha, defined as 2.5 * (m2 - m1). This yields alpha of 5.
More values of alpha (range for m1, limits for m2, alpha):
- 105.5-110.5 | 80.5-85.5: 22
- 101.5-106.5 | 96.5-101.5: 22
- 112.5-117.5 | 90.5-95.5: -4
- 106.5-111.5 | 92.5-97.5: 25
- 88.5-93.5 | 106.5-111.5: -22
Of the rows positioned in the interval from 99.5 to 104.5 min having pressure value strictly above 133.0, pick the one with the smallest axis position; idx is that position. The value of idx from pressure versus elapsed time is 100 min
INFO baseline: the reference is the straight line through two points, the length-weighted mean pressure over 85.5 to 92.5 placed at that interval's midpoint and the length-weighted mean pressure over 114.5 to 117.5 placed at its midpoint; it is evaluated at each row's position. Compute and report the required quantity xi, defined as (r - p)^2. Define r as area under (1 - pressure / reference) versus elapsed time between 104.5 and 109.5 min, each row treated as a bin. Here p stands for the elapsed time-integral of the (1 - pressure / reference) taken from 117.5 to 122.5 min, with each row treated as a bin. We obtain 0.03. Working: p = 0.41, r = 0.6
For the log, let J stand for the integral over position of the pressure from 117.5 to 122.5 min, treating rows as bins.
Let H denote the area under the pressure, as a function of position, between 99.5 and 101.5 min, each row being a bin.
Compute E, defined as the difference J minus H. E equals 371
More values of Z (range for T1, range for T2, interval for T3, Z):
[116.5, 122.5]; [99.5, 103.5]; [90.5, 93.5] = -262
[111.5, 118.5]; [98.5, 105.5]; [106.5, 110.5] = -263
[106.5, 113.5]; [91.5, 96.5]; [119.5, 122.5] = -241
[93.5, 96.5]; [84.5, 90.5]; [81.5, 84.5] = -275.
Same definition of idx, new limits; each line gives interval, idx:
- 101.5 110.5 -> 102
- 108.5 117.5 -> 112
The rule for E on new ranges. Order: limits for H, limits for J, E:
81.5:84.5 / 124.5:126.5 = -145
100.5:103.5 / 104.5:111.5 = 447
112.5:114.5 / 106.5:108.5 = -30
